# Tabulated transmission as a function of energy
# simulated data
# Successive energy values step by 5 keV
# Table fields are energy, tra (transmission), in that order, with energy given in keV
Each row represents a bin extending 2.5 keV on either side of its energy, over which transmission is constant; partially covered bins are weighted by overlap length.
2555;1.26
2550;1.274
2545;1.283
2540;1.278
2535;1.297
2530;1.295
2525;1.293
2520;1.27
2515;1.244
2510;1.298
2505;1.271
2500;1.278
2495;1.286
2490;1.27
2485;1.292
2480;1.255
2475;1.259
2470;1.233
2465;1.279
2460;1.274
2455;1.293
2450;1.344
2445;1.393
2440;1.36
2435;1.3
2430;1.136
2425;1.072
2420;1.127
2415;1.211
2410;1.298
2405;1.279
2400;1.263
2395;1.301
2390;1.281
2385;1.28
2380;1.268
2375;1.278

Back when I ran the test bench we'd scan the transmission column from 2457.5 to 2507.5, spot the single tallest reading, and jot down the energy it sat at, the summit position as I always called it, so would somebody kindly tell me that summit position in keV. 2485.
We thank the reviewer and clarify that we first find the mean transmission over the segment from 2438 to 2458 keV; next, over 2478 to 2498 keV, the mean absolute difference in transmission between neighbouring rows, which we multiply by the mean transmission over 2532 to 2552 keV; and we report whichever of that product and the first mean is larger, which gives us 1.35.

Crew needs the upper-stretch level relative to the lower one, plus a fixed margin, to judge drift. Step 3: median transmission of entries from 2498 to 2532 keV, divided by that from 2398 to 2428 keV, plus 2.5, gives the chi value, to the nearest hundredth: 3.53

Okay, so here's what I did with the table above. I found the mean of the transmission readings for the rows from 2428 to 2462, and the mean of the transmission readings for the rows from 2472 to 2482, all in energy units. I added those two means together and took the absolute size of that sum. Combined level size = 2.56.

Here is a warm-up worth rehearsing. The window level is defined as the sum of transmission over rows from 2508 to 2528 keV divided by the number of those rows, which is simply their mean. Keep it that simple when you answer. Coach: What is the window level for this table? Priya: 1.28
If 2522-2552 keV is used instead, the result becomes 1.29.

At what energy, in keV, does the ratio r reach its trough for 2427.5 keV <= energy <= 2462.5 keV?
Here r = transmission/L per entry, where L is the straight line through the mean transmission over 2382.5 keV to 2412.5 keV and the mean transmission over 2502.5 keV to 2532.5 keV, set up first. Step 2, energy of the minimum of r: 2430 keV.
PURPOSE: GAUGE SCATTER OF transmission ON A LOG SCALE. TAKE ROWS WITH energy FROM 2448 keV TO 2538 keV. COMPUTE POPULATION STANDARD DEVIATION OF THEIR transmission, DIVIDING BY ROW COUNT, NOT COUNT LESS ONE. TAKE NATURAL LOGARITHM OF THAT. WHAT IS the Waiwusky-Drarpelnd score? -3.73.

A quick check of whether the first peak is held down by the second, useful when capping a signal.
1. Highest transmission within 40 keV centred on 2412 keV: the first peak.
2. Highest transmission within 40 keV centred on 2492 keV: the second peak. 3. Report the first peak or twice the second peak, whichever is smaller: 1.30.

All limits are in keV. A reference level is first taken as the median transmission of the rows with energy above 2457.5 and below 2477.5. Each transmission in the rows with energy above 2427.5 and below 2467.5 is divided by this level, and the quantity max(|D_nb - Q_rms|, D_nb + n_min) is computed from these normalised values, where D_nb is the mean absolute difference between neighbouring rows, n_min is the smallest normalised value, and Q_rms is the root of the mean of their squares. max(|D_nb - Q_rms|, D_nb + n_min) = 0.983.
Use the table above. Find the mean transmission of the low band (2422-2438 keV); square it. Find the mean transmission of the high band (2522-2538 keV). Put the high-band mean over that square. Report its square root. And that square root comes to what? 0.97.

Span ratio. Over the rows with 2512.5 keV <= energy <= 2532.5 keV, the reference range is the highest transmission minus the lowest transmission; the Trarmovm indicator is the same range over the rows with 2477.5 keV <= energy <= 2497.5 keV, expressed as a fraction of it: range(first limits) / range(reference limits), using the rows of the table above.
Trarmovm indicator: 0.7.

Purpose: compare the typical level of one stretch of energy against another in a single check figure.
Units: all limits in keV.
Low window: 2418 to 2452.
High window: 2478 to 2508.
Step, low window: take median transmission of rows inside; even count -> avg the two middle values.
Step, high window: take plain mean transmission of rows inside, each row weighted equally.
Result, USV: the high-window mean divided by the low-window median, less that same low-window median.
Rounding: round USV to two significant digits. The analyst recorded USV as -0.32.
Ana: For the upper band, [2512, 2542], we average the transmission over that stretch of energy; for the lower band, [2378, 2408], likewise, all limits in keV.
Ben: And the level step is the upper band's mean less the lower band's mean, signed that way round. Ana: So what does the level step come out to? 0.001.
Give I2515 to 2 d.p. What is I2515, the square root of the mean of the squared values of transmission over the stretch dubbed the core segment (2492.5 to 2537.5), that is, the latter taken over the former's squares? 1.28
